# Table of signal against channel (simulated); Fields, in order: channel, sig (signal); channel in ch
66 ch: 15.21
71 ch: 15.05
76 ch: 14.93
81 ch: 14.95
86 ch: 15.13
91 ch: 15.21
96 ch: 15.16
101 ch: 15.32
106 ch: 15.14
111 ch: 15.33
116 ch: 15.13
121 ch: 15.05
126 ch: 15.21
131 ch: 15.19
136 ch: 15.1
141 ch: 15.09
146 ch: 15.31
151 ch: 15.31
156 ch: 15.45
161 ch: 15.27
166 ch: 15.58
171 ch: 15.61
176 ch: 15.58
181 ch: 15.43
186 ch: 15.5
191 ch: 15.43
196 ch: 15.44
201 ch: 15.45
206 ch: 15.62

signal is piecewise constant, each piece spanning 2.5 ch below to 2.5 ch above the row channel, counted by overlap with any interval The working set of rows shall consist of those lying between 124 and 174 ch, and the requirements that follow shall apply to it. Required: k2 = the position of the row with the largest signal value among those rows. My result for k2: 171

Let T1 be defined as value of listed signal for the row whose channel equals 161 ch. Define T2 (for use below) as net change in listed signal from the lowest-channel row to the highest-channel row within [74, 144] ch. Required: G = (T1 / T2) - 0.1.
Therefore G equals 95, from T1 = 15.27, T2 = 0.16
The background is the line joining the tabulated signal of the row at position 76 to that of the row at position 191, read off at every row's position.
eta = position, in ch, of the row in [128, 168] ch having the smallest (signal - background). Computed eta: 141 ch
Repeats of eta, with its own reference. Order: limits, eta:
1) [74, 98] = 81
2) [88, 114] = 106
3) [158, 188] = 161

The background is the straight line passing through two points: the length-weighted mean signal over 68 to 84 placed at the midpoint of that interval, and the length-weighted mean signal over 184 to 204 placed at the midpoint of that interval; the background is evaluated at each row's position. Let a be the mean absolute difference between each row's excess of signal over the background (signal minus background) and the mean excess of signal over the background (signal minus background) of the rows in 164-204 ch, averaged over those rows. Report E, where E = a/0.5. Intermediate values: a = 0.103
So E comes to 0.206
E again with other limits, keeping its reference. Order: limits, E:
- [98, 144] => 0.207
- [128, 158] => 0.170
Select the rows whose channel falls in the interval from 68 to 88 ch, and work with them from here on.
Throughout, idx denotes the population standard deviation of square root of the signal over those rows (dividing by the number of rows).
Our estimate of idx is 0.0104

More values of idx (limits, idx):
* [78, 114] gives 0.0154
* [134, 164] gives 0.0162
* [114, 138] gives 0.0075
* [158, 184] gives 0.0163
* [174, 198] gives 0.0074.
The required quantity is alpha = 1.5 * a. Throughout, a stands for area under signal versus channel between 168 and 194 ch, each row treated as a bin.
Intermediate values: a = 403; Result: 605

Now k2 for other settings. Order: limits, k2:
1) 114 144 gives 126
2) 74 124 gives 111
